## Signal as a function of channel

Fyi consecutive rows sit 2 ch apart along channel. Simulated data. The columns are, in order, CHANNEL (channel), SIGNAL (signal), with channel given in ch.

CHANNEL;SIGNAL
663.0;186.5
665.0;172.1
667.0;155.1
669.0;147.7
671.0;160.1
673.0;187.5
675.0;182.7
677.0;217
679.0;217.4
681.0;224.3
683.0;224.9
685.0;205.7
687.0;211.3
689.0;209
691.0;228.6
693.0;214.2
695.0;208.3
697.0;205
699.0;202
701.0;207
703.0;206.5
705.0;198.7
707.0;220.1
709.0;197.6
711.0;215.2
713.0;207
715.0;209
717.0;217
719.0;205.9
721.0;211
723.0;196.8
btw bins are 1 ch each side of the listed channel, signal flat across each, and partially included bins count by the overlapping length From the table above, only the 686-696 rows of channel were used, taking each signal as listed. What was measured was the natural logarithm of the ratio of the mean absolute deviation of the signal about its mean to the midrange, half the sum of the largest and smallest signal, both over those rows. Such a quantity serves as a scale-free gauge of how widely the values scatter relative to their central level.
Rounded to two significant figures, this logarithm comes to -3.6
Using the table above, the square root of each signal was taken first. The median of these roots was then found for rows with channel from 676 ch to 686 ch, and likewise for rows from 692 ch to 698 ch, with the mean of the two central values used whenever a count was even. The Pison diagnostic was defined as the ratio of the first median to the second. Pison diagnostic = 1.022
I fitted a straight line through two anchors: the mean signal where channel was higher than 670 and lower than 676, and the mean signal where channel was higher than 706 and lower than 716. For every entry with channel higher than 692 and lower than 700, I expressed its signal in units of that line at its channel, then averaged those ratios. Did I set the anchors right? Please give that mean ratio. 1.05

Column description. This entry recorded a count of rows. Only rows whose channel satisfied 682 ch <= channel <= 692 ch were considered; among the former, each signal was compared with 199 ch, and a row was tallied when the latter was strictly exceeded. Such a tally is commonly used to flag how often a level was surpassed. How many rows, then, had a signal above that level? 5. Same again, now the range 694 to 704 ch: 5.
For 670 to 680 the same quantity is 2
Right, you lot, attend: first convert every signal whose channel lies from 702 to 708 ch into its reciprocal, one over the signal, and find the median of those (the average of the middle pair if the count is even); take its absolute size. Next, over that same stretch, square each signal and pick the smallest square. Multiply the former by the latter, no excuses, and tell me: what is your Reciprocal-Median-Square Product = 191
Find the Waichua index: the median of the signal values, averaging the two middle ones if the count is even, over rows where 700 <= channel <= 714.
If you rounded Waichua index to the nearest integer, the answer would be 207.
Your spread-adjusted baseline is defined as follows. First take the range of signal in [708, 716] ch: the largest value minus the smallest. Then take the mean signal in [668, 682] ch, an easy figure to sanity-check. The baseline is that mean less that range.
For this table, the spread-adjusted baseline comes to 173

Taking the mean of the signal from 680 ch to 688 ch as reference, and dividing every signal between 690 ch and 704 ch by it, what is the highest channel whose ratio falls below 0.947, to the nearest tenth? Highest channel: 699.0 ch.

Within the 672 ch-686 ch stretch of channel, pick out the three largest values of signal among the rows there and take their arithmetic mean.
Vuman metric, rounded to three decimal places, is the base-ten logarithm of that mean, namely 2.347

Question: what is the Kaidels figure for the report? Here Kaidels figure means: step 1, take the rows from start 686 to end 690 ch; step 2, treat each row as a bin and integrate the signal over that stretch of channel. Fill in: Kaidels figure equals 841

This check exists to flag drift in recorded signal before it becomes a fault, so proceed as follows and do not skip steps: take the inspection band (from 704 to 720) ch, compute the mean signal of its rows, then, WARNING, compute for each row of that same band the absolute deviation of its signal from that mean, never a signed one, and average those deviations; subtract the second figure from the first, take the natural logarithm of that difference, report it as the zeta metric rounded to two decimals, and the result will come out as 5.31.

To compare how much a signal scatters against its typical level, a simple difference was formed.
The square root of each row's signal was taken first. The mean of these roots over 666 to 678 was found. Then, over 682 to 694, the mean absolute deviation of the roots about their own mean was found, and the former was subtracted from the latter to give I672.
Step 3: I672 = -12.9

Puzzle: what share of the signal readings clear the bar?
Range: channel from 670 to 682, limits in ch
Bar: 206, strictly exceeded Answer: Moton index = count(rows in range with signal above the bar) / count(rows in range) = 0.50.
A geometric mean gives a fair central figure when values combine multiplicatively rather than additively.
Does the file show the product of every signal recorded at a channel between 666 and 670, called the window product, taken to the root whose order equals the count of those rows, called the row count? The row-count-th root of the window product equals 151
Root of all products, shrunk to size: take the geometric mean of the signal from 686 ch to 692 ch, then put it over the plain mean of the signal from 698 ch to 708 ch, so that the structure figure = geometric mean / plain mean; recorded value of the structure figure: 1.04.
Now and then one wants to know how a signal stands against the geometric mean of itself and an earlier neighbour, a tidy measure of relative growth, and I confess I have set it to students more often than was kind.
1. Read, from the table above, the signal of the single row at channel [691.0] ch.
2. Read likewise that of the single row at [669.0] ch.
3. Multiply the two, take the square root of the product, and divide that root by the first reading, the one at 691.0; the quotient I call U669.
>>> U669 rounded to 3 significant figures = 0.804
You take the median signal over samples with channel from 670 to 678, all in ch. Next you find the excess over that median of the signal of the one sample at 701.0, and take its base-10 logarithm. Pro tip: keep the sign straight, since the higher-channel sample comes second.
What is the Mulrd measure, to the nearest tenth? 1.3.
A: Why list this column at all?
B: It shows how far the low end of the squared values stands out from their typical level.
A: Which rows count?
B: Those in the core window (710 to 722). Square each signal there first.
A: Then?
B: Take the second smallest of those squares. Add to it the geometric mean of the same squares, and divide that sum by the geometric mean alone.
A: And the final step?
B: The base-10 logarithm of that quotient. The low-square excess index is 0.293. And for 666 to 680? 0.243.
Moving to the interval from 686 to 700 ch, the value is 0.289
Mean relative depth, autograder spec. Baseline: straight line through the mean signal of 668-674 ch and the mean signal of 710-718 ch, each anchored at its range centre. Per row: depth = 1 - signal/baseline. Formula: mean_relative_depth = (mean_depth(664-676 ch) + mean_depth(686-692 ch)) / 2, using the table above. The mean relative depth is -0.10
